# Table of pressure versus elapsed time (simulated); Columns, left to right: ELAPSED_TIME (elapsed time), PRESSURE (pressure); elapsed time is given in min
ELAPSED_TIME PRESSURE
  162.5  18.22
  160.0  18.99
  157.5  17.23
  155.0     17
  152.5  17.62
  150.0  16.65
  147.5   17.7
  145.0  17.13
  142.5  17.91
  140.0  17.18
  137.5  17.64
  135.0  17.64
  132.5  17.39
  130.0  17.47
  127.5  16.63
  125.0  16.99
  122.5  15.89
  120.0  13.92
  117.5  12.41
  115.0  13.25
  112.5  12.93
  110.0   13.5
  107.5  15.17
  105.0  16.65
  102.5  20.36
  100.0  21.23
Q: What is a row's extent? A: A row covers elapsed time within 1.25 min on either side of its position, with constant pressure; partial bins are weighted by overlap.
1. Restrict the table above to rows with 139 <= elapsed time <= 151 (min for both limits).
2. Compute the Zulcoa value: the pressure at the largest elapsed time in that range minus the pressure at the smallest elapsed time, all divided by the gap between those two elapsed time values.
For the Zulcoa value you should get -0.1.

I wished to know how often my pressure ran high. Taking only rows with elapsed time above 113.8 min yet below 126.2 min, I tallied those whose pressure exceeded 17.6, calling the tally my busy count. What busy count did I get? 0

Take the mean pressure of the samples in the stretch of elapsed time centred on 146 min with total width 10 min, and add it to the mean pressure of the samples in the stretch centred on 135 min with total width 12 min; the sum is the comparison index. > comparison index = 34.8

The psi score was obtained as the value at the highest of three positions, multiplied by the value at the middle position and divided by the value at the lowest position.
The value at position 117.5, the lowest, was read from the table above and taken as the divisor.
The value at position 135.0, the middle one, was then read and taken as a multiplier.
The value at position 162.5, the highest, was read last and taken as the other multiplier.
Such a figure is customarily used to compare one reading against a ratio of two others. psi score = 26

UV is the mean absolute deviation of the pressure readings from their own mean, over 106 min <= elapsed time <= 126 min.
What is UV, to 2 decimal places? 1.32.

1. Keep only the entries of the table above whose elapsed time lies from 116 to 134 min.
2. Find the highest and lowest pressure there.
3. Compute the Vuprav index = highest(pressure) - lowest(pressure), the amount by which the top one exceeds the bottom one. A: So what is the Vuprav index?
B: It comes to 5.1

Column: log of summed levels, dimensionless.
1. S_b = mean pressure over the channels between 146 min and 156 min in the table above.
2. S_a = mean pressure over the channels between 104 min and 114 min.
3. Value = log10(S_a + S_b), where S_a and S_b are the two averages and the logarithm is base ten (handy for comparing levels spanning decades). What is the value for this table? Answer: 1.50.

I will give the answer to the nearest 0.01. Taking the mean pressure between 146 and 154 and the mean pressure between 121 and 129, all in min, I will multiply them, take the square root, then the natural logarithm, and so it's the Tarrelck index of 2.83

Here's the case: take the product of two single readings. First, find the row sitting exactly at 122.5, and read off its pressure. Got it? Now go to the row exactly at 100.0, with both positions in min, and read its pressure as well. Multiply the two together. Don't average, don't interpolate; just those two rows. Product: 337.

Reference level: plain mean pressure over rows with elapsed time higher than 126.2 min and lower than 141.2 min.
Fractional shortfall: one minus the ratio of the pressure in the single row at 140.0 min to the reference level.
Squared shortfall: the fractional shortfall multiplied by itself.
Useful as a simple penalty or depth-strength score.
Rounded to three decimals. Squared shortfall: 0.000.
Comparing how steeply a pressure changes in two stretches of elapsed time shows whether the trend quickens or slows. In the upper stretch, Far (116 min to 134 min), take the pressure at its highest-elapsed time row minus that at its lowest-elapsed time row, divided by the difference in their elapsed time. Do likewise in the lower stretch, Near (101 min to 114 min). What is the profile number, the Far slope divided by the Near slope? -0.45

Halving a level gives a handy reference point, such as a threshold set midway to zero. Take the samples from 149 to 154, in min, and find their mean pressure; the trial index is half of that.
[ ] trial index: 8.6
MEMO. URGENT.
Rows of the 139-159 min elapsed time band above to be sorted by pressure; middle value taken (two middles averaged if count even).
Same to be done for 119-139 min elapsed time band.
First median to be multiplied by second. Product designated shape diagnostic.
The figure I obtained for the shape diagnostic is 296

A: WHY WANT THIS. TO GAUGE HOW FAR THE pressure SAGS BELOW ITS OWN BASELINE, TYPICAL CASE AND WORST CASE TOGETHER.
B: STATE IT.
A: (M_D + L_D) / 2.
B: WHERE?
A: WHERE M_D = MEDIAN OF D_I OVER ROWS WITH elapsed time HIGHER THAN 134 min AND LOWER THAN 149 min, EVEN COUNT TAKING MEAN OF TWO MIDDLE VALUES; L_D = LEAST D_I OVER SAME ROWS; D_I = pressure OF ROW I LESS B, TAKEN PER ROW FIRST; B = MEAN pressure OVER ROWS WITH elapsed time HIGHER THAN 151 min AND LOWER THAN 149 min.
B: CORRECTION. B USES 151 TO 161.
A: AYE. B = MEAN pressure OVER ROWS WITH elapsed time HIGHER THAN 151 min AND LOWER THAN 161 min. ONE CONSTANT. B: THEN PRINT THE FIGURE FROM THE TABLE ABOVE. -0.3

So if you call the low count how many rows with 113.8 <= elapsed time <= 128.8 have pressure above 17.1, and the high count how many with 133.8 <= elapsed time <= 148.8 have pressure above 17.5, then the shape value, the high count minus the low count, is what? 4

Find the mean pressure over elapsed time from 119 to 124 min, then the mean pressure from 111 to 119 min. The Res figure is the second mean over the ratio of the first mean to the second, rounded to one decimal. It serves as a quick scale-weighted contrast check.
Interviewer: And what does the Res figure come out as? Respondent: 11.1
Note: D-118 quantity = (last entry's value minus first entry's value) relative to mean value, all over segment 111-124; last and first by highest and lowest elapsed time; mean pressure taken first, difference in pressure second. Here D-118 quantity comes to 0.22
